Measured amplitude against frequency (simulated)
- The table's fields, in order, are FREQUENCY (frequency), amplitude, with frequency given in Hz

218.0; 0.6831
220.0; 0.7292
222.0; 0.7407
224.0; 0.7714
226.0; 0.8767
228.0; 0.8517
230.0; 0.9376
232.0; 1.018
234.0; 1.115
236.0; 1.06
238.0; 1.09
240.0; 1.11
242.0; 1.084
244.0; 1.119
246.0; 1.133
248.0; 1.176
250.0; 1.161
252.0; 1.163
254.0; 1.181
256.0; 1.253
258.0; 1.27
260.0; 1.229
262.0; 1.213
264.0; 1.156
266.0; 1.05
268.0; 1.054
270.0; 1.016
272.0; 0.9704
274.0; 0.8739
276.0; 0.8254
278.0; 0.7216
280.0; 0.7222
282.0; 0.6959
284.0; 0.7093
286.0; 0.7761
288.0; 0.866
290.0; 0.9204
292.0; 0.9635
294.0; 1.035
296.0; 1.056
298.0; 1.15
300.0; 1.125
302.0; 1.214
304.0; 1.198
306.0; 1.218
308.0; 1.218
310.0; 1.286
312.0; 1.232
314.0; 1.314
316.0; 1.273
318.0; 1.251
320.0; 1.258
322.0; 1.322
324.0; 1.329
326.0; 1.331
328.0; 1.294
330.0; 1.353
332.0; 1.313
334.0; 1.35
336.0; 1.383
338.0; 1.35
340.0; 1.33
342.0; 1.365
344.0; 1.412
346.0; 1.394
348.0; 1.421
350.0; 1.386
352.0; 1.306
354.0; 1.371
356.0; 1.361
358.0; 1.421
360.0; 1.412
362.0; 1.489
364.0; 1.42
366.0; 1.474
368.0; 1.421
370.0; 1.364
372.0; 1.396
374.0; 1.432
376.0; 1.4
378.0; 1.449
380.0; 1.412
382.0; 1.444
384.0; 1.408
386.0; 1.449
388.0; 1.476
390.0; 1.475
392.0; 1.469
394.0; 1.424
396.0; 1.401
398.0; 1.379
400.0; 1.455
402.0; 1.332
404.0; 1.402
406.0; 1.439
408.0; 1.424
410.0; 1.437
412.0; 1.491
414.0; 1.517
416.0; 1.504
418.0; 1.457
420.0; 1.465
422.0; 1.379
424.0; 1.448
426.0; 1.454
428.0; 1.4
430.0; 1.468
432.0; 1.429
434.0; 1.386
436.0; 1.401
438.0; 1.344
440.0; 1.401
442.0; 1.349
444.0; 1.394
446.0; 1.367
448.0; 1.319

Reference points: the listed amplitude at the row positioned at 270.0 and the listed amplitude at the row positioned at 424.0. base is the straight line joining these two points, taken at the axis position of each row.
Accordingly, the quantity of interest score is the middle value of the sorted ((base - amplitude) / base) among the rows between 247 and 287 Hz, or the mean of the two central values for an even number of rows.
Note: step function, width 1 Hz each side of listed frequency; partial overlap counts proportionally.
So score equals -0.044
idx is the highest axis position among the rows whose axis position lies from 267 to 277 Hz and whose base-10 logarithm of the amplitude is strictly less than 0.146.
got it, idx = 276.0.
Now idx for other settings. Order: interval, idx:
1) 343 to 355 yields 354.0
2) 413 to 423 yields 422.0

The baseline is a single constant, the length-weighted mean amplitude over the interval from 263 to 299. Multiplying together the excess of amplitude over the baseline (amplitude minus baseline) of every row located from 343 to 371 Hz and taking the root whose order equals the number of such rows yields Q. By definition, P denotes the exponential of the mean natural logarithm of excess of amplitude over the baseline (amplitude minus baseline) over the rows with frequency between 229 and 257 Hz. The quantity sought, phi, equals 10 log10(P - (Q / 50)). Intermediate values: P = 0.17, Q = 0.48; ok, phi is -8.0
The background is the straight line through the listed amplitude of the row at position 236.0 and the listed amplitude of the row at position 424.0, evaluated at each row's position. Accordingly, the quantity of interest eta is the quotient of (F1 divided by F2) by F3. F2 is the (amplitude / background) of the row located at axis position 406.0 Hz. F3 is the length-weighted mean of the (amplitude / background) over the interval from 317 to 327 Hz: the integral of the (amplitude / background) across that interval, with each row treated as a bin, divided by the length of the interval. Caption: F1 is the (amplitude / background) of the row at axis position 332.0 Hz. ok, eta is 0.98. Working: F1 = 1.04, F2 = 1.02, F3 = 1.05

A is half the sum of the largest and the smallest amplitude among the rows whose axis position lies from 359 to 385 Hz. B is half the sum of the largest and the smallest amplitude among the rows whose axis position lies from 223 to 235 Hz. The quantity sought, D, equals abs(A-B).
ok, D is 0.48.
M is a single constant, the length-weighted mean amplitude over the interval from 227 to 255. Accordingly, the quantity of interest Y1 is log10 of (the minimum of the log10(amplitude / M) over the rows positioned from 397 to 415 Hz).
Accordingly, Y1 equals -1.05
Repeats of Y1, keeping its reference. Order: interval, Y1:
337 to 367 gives -1.10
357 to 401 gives -1.00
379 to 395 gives -0.95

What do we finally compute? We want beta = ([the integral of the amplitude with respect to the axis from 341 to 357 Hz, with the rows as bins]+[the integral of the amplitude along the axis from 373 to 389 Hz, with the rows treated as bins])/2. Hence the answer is 22.5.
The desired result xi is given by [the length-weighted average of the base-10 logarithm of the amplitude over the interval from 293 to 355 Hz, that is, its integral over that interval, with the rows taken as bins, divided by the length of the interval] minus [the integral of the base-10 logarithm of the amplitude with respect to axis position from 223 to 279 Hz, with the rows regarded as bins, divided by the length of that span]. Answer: 0.09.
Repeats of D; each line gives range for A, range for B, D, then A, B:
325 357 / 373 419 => 0.07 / 1.36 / 1.42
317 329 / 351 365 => 0.11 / 1.29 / 1.40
